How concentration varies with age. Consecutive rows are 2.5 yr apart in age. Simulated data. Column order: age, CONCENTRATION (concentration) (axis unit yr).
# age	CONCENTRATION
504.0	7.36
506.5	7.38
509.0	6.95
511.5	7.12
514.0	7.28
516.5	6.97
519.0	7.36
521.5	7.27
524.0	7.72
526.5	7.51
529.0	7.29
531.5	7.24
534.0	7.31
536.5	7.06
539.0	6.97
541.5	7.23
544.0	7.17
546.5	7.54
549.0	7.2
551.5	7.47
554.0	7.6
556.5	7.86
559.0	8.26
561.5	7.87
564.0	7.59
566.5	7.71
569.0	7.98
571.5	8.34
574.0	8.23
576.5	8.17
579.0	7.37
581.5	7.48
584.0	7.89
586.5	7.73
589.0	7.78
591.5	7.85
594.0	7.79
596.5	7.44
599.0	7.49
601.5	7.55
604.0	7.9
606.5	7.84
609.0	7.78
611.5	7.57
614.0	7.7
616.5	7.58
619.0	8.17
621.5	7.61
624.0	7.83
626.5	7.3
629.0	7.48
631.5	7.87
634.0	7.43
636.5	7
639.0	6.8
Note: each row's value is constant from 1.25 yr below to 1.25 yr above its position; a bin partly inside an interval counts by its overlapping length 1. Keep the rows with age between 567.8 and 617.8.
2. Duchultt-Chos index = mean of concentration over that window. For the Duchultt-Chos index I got 7.77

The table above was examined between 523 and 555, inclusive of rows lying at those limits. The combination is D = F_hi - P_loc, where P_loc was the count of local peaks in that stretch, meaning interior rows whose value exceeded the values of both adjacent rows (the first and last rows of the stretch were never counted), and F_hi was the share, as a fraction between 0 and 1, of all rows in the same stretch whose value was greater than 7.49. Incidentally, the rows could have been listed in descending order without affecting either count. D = -2.7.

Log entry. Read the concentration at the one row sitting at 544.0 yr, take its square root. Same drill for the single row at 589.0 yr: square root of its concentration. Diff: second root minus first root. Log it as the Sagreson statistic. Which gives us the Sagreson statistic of 0.11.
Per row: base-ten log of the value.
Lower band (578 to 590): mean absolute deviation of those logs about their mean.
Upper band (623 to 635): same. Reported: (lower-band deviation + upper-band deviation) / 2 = 0.0112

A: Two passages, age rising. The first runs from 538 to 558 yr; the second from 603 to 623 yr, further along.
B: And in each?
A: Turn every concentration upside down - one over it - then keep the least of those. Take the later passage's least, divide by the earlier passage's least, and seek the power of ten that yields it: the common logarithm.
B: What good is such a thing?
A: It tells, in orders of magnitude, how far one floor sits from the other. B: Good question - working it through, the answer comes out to -0.017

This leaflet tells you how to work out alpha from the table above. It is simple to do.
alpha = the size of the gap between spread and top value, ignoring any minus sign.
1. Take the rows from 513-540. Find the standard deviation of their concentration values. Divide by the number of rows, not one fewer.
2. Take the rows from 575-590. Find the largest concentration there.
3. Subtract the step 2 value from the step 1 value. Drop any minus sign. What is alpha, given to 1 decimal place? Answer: 8.0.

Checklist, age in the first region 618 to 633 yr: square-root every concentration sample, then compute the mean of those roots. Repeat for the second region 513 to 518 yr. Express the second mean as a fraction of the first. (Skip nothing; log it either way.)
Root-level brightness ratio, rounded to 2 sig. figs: 0.96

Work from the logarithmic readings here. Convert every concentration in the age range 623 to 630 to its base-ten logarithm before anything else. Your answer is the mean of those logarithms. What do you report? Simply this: 0.877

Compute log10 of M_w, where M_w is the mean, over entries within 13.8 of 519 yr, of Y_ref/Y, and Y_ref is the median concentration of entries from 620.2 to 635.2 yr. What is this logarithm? 0.02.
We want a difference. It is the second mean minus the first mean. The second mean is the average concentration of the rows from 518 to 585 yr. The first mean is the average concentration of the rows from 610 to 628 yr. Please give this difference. -0.10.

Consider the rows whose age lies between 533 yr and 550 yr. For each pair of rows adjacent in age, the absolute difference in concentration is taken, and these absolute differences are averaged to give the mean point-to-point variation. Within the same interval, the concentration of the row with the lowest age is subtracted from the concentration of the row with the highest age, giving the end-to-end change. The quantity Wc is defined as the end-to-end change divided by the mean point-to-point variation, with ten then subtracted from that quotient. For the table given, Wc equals -10.5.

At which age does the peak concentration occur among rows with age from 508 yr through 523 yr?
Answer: 519.0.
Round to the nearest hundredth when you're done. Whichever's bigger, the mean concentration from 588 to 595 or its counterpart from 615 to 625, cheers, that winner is 7.81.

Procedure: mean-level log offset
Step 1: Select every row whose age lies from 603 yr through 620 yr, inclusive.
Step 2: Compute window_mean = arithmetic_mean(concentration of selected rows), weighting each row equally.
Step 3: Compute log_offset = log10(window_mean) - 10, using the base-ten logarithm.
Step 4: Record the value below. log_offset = -9.11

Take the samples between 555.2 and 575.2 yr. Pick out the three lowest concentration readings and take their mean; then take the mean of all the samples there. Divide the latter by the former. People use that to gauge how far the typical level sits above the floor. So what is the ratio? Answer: 1.03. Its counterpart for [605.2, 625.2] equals 1.02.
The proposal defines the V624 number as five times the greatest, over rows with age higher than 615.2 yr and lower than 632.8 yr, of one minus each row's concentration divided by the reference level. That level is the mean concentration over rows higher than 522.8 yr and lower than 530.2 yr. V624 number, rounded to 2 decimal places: 0.14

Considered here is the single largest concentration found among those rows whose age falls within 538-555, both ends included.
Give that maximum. 7.6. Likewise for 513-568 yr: 8.26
